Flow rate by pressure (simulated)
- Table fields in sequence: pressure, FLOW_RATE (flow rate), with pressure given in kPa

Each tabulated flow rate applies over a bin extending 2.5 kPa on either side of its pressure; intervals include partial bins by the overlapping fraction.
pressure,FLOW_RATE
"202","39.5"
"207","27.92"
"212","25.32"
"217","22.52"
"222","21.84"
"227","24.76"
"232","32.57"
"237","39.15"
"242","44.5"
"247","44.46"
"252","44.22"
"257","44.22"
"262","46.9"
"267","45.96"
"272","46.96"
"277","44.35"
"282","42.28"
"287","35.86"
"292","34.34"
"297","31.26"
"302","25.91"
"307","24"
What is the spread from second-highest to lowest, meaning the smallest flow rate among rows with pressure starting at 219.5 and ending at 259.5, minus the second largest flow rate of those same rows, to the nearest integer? -23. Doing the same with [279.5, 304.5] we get -10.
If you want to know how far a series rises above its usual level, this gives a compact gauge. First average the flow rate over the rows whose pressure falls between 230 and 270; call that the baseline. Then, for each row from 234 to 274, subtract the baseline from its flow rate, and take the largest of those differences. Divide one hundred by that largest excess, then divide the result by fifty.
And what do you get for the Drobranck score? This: 0.5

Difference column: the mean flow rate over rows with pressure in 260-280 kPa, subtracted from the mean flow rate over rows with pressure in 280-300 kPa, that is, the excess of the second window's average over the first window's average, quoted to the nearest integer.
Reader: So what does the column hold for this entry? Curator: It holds -10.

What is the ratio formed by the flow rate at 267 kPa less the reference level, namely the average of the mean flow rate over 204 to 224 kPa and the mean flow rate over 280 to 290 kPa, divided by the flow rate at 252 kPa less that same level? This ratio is 1.1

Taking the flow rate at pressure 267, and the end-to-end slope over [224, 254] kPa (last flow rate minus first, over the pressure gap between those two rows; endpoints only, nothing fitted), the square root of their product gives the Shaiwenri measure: 6.0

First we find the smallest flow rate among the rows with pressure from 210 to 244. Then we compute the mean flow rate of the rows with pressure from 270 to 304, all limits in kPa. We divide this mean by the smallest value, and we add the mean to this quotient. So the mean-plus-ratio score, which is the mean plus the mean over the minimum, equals 39.0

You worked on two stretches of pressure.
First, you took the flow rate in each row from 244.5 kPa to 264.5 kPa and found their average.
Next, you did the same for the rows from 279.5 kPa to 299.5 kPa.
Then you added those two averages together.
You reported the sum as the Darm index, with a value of 81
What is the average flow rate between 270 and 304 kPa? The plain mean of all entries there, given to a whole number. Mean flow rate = 37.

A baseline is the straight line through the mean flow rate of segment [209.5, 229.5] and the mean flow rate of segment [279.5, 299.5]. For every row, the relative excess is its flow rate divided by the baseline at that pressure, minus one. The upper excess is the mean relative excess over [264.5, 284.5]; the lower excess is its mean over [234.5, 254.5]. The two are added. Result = 0.89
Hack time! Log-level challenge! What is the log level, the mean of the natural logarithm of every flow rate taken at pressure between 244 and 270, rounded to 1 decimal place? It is 3.8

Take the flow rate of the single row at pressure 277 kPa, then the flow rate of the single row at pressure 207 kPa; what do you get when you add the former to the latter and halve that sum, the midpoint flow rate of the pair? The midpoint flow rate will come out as 36.1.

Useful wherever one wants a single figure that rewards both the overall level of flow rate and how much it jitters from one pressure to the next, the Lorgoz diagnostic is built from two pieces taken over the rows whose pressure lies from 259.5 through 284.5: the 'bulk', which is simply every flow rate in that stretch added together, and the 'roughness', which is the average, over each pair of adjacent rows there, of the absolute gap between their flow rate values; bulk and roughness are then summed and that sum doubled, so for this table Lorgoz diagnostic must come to 456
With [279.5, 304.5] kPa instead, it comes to 347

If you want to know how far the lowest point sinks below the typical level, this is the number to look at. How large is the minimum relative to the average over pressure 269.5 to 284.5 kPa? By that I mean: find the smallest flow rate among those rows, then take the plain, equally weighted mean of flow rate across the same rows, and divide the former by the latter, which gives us 0.95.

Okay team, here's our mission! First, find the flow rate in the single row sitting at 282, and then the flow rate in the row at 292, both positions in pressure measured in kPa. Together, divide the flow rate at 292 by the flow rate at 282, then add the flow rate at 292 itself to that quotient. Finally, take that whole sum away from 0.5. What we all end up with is -35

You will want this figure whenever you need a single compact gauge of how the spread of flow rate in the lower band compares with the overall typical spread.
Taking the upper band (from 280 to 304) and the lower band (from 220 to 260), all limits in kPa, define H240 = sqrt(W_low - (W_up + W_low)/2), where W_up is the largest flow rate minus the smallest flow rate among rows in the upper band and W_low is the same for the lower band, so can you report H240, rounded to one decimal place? 1.8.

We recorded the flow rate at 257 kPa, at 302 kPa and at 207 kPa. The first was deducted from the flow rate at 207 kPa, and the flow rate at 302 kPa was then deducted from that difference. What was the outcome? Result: -42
